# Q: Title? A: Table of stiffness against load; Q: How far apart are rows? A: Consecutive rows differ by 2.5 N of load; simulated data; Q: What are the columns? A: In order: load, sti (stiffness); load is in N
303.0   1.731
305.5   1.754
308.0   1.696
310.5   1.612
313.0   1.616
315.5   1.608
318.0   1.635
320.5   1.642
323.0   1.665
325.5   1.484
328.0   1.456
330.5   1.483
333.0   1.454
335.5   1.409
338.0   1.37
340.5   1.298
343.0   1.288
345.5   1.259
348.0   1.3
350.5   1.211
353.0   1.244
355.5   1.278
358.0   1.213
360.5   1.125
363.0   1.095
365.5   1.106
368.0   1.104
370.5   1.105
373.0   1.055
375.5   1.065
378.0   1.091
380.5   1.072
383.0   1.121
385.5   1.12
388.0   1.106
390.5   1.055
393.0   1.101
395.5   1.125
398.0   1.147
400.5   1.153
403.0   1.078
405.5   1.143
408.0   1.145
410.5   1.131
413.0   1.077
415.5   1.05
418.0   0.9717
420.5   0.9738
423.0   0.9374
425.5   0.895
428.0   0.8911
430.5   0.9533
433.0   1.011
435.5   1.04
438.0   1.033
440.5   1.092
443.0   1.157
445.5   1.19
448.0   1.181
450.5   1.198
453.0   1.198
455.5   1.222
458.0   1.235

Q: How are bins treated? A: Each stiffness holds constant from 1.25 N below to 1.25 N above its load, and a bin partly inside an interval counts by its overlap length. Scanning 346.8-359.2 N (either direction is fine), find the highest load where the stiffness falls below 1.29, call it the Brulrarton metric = 358.0 N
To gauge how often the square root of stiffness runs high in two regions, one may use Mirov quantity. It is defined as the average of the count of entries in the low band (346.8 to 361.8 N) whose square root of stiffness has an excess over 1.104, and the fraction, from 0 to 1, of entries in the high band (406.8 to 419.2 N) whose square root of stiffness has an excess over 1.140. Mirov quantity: 1.5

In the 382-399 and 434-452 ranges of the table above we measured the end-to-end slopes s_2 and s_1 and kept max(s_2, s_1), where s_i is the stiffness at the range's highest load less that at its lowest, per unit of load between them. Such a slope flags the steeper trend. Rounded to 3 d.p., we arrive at 0.011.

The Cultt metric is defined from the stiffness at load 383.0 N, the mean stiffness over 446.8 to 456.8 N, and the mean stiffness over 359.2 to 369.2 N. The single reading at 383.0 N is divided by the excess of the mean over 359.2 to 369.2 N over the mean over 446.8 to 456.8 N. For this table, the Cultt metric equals -12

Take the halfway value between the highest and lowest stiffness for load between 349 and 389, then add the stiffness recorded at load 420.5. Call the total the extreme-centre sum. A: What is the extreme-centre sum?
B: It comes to 2.14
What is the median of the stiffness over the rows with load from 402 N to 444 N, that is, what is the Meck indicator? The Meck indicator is 1.04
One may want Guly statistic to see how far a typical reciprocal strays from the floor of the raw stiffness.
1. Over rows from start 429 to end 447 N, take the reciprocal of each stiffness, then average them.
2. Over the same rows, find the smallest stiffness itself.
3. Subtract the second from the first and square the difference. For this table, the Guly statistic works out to 0.00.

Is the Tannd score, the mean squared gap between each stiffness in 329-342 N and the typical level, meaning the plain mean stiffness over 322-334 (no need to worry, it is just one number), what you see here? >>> 0.015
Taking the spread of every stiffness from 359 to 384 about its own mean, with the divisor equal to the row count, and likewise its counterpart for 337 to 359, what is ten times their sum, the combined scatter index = 0.7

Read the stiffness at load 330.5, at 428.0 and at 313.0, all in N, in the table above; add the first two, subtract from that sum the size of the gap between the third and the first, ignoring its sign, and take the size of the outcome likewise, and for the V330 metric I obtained 2.24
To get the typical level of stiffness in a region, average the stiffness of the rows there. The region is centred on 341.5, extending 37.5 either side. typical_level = 1.36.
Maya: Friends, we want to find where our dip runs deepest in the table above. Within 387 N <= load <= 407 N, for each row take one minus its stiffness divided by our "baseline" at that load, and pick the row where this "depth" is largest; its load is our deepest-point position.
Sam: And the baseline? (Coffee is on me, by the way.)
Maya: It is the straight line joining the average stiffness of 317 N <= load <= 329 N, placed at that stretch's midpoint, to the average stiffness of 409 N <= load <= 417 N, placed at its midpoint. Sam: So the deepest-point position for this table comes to 390.5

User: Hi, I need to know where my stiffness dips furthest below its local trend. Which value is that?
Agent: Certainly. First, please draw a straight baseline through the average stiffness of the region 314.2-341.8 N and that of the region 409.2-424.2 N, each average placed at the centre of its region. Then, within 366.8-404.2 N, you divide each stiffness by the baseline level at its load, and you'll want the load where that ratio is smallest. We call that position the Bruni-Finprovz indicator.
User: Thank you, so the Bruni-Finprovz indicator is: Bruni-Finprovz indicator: 373.0 N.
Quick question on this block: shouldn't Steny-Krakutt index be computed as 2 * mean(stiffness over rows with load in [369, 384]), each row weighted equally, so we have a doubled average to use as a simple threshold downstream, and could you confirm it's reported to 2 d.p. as 2.17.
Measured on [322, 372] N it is 2.59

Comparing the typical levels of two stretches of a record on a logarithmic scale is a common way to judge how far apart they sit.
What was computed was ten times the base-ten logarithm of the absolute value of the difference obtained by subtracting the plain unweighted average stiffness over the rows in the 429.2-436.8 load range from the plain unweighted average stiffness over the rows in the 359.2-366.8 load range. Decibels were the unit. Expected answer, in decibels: -10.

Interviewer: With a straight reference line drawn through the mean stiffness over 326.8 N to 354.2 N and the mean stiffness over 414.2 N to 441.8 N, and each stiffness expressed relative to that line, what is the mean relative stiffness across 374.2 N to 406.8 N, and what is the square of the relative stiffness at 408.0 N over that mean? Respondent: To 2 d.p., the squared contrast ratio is 1.22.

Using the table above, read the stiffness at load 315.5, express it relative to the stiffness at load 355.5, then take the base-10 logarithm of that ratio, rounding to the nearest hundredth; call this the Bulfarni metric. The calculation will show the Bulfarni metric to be 0.10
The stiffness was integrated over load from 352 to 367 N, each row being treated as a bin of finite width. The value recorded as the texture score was 18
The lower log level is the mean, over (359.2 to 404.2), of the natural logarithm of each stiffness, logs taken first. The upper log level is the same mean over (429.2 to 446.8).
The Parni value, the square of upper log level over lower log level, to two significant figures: 0.43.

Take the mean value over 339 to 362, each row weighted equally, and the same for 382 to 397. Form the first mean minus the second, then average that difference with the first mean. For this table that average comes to 0.7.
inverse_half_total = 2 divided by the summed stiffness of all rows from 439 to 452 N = 0.3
